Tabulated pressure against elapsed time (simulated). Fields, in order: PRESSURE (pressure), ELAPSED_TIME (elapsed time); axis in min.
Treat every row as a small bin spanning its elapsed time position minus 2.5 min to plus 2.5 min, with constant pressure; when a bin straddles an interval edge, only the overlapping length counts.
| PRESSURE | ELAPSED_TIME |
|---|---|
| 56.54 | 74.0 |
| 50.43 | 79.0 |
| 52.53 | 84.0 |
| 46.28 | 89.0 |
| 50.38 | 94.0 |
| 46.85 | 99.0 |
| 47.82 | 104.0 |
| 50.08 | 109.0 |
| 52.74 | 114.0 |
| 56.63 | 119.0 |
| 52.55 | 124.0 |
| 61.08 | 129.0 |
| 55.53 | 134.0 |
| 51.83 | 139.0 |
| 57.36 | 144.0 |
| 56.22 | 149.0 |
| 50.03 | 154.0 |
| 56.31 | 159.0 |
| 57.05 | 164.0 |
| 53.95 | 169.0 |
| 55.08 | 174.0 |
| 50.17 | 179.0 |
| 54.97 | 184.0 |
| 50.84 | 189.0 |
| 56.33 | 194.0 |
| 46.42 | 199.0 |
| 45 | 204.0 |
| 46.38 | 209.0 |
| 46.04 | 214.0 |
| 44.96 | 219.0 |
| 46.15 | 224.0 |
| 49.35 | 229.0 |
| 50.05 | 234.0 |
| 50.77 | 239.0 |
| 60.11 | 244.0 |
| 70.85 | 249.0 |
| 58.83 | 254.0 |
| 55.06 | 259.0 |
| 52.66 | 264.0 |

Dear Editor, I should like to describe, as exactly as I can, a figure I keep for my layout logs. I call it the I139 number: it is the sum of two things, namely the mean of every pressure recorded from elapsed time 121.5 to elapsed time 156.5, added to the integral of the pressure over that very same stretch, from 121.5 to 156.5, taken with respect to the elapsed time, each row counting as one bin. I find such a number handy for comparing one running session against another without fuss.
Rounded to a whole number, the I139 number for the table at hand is 1978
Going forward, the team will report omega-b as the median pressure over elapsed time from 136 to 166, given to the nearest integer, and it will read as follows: 56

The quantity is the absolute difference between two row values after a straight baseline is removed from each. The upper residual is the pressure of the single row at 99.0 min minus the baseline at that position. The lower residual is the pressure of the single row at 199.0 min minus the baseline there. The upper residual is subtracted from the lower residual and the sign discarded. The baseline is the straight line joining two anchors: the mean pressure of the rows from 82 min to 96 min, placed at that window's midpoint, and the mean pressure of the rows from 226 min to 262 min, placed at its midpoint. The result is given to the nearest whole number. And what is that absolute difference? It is 5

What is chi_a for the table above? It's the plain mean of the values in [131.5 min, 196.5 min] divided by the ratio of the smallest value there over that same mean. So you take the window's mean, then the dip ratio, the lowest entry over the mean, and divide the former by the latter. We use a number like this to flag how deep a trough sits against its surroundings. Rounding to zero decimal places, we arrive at 59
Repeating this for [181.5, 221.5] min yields 53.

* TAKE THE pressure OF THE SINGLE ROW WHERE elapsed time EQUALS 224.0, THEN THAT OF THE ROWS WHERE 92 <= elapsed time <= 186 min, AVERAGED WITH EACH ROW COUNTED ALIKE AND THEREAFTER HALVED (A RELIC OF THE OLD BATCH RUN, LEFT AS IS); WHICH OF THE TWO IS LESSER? 26.8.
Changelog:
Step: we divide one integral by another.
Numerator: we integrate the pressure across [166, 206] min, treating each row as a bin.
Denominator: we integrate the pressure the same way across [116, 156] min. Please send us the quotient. 0.94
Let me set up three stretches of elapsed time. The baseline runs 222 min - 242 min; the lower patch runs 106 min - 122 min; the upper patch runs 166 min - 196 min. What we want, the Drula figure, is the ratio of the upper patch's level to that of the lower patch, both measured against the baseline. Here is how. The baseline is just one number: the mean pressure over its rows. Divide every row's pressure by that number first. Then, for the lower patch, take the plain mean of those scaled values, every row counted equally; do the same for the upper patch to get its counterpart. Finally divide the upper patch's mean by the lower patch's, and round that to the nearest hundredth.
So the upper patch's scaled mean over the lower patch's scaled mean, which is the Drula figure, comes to 1.01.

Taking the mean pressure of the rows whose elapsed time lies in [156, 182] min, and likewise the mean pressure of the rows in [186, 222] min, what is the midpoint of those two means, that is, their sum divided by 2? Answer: 51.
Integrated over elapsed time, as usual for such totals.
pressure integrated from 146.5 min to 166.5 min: 1098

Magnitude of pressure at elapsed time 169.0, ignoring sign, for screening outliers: 54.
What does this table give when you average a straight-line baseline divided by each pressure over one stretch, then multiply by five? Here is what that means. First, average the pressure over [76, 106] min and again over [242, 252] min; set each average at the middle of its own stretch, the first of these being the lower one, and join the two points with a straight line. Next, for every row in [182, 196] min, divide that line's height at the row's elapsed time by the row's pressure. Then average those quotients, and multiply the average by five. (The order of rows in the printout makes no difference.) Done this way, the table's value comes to 5.5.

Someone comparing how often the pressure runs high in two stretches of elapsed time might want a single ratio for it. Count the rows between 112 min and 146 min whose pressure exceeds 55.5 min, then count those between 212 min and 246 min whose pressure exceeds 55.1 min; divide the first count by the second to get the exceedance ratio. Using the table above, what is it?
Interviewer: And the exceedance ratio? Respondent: 4.0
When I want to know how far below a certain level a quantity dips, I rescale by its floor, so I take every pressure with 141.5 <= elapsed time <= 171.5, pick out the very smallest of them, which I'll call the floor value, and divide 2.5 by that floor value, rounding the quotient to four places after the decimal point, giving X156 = 0.0500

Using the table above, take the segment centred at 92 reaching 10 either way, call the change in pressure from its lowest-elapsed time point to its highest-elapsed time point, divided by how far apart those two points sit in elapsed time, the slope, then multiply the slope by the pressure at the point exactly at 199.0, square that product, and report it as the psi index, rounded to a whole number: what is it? 309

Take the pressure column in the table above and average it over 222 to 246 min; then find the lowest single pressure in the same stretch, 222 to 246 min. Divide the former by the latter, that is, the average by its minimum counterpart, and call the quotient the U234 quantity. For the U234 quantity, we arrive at 1.11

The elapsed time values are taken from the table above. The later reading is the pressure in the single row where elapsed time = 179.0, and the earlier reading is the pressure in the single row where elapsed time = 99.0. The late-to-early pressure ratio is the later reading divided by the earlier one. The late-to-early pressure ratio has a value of 1.07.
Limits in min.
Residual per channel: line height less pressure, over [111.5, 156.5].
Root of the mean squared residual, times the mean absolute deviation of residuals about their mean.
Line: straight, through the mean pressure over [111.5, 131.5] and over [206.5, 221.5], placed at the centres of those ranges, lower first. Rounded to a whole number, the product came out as 10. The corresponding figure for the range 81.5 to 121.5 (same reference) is 27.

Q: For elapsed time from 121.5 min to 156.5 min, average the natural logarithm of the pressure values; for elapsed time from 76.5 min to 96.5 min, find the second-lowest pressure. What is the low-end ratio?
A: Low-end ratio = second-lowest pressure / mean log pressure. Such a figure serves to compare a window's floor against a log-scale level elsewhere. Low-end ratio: 12.6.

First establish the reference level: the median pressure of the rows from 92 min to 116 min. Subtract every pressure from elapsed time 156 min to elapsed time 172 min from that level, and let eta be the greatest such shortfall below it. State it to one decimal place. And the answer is -3.9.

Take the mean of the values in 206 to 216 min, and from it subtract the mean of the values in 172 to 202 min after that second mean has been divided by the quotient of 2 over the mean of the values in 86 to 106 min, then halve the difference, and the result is -602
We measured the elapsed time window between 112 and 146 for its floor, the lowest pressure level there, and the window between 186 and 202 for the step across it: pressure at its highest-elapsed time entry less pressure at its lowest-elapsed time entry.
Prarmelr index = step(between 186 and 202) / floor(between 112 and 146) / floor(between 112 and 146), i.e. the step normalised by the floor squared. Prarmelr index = -0.0016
